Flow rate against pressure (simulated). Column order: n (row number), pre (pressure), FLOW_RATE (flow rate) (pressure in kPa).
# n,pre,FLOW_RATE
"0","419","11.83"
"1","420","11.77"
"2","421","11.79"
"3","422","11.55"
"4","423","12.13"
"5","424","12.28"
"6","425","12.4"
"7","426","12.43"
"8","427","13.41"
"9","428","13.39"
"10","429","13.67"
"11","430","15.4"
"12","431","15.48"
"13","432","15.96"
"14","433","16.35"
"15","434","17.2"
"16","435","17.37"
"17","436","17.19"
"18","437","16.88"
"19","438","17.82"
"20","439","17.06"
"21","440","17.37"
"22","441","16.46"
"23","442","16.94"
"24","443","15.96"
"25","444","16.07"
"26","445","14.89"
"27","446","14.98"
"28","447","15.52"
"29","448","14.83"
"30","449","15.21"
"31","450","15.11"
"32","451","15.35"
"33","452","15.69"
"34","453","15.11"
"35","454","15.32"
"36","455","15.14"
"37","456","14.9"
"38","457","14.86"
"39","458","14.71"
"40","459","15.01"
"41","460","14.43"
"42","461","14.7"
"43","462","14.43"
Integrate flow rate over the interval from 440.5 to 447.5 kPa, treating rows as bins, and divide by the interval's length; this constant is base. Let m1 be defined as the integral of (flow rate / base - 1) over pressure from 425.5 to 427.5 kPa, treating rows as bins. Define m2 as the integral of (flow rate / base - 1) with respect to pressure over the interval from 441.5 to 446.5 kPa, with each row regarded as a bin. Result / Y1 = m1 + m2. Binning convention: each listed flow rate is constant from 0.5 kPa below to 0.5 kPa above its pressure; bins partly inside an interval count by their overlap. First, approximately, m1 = -0.4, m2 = -0.02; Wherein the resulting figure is -0.39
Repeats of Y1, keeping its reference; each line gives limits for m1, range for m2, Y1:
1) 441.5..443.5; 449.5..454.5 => -0.08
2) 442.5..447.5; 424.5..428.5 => -0.85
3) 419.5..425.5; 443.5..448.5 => -1.64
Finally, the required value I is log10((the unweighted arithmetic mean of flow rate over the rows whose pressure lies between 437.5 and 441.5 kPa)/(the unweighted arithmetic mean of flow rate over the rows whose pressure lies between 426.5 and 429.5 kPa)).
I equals 0.10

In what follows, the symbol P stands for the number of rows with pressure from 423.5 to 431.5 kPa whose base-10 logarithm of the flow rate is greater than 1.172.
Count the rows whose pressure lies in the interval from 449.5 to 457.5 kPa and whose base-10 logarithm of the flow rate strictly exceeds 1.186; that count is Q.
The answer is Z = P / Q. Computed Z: 1.00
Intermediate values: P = 2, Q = 2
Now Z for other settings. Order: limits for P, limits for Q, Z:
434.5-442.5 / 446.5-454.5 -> 2.67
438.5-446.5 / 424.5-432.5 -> 2.67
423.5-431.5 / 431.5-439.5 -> 0.25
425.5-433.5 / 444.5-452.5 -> 1.33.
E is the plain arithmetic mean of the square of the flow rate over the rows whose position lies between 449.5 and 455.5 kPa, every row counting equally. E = 234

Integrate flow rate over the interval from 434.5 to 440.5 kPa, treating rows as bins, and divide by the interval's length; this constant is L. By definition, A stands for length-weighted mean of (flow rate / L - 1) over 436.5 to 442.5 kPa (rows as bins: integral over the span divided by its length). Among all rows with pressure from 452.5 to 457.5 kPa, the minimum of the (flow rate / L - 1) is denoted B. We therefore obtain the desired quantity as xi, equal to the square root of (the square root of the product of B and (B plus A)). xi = 0.38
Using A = -0.01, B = -0.14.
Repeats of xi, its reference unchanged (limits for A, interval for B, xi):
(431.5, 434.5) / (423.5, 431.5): 0.56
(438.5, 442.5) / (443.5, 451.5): 0.39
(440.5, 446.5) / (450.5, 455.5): 0.40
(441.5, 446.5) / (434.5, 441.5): 0.28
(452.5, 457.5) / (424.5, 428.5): 0.58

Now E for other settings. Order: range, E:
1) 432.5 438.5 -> 294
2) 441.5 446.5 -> 249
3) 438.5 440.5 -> 296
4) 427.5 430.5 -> 201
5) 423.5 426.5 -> 153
